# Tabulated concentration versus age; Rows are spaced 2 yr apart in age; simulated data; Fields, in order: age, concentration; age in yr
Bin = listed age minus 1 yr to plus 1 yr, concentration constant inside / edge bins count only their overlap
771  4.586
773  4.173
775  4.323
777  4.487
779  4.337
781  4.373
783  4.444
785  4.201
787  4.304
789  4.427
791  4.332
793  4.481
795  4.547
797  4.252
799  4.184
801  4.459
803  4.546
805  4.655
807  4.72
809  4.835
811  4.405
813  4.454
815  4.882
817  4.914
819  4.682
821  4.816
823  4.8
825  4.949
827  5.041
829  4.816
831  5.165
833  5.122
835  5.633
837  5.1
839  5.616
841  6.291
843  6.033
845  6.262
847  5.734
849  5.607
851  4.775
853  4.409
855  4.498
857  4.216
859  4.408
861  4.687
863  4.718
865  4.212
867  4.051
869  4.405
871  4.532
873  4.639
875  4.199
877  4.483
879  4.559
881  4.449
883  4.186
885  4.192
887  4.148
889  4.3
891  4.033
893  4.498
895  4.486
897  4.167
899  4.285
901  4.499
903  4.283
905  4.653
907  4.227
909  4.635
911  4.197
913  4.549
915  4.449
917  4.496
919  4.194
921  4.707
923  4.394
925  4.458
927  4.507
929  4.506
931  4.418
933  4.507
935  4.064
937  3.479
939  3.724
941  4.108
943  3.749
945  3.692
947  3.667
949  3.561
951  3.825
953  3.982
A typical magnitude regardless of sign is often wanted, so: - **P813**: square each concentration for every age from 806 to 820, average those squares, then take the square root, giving 4.70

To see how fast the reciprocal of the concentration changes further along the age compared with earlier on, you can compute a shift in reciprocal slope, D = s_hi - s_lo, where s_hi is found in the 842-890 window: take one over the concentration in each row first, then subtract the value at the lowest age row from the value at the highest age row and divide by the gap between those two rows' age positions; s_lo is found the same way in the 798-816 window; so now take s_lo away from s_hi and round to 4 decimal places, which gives 0.0036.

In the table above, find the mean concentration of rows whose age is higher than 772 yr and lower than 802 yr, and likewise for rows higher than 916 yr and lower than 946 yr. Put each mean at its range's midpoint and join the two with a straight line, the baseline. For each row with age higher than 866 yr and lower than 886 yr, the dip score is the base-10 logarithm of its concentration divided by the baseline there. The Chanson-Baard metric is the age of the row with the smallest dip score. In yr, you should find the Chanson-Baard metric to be 867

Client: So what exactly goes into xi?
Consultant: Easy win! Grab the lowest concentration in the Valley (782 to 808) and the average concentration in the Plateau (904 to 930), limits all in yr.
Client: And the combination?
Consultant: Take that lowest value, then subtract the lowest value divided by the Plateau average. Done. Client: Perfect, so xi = 3.25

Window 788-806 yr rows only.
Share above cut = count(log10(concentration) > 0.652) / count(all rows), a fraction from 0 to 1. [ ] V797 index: 0.33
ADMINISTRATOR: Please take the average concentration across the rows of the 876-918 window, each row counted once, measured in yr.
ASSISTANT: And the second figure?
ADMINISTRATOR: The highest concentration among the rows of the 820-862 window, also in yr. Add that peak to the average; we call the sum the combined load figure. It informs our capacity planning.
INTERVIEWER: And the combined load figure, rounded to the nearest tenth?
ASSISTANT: 10.7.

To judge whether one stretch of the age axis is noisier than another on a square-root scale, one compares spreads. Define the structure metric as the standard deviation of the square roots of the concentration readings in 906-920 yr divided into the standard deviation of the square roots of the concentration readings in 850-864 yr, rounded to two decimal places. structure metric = 1.10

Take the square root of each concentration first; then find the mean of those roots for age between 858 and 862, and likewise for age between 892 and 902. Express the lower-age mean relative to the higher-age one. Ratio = 1.02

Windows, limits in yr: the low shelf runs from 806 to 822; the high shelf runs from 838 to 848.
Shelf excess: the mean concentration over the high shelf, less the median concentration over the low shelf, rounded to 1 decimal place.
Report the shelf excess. 1.2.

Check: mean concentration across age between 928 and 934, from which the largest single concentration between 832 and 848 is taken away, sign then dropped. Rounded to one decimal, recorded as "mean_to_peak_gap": 1.8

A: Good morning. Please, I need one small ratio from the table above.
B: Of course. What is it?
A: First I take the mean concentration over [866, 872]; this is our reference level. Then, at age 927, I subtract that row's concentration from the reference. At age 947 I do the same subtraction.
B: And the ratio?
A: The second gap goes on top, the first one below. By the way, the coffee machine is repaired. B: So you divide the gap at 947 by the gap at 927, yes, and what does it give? -3.7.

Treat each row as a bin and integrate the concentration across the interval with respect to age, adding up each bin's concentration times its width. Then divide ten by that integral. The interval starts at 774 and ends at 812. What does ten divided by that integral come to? 0.0593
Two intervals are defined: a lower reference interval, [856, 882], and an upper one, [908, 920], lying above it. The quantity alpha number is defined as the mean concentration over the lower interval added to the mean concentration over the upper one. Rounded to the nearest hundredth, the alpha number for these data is 8.85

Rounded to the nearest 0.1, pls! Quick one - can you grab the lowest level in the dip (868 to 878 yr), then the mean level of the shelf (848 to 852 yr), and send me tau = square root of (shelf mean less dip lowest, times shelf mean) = 2.3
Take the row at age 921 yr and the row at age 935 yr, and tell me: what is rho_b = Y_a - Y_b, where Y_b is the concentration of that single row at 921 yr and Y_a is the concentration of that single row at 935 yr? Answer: -0.6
